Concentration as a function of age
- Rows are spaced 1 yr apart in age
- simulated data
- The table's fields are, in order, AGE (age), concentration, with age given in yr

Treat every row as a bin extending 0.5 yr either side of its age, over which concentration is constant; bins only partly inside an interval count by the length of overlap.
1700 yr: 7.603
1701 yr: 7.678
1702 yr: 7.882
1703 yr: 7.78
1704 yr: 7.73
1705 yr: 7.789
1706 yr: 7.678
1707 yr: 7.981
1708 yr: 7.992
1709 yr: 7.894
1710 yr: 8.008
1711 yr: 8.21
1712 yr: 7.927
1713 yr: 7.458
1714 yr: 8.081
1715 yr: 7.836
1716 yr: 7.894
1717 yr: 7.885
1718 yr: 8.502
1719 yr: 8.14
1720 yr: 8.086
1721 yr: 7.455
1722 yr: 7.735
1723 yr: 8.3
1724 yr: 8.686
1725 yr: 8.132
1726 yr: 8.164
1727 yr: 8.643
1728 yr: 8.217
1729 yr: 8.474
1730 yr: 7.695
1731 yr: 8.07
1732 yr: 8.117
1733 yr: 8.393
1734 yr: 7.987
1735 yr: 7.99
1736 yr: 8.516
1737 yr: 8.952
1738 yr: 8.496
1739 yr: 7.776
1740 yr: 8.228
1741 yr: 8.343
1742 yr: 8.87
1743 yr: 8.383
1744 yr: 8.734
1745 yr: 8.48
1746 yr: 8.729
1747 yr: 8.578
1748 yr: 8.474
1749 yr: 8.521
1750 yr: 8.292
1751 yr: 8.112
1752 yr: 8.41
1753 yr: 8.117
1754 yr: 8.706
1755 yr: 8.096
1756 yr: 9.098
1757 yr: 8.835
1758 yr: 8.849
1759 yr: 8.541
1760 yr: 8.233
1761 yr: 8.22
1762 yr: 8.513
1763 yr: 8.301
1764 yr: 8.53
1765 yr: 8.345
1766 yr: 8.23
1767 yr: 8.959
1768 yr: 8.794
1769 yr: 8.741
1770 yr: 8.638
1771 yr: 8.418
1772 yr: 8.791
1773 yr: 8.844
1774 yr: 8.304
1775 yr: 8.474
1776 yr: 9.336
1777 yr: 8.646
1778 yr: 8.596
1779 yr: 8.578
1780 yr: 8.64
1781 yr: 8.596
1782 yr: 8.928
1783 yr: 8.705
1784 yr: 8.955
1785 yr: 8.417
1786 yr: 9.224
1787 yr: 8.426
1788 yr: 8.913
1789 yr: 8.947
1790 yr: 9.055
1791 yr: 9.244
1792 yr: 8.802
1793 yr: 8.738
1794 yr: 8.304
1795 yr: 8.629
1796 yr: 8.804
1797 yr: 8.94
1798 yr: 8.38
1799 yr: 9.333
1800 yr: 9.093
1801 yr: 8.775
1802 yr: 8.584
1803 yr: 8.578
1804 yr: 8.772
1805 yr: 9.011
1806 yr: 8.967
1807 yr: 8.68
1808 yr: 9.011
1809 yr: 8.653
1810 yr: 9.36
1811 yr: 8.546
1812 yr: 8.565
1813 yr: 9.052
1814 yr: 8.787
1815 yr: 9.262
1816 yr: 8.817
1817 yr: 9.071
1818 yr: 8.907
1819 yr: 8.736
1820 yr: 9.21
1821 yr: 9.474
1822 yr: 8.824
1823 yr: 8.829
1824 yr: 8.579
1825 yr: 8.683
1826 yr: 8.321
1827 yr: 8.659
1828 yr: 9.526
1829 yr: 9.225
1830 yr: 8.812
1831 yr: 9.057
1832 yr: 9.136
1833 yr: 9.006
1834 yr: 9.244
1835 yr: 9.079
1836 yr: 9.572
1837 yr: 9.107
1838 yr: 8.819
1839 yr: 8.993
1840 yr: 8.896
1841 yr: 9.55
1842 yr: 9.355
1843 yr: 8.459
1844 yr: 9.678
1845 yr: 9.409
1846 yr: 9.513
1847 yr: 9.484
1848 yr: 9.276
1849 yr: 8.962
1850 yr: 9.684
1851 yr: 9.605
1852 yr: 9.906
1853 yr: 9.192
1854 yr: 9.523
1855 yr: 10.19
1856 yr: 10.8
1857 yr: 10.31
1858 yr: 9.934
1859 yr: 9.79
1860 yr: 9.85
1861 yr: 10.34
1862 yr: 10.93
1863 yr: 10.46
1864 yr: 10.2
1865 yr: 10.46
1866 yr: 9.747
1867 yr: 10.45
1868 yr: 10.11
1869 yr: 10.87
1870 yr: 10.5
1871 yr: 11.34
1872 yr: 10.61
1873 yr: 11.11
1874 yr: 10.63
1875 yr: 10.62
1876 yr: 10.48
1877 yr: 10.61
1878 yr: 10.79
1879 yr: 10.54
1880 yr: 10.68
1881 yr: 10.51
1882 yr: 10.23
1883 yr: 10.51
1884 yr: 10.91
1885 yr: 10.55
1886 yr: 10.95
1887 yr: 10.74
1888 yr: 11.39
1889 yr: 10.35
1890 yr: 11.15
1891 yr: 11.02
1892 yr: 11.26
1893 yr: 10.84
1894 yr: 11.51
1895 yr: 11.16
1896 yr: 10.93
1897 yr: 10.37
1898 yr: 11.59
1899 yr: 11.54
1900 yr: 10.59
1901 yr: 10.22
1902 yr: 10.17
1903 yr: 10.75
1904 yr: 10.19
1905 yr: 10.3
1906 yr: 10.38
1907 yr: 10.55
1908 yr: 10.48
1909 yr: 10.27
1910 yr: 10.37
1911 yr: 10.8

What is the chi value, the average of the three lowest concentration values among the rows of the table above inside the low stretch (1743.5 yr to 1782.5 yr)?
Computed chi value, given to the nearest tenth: 8.1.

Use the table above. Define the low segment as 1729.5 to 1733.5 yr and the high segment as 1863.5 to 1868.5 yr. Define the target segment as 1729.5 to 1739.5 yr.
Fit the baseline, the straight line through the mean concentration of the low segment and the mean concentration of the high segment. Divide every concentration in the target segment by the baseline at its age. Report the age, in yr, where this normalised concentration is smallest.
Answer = 1739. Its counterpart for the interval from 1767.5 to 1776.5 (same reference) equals 1774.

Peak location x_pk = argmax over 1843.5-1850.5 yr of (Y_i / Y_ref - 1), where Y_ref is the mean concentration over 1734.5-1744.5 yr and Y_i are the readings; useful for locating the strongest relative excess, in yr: 1850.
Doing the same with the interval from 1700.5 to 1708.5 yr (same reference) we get 1708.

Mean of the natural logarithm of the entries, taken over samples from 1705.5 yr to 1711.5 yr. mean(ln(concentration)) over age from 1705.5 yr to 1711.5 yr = 2.07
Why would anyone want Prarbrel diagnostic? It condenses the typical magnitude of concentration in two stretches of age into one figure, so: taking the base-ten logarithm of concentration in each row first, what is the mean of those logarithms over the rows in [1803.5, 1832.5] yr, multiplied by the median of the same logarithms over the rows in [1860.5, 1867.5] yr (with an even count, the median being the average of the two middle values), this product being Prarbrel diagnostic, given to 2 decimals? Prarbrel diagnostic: 0.97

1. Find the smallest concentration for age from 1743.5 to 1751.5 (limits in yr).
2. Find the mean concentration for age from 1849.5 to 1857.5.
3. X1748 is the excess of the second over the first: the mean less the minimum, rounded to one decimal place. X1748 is 1.8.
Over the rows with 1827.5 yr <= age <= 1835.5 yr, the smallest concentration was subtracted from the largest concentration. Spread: 0.71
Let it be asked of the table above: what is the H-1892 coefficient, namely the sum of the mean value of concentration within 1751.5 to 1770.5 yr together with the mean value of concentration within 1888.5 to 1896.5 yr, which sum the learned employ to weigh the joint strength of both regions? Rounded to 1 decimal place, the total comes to 19.6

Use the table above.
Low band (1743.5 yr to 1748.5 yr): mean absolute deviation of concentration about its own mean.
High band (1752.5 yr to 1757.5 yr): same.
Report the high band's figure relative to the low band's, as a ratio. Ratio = 3.5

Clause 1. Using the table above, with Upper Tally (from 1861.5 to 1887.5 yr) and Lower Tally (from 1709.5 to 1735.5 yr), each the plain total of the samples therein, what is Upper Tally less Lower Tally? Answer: 65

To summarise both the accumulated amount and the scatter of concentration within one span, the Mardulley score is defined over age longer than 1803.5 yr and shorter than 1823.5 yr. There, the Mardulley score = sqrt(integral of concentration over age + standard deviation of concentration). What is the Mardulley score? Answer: 13.4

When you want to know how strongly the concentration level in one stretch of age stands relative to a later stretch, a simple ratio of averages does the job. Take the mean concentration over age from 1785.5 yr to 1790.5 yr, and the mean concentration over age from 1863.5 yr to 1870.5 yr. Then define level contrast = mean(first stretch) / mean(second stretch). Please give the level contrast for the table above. 0.86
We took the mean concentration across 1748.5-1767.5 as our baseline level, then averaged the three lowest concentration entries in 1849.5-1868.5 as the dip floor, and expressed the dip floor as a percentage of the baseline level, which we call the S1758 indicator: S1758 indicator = 111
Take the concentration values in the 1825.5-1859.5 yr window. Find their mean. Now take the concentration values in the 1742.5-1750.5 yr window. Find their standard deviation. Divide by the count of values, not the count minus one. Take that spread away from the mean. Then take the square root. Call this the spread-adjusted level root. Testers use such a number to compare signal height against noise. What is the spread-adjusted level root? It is 3.03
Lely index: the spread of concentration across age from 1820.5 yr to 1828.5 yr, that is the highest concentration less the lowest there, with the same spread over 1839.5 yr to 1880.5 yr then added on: 4.09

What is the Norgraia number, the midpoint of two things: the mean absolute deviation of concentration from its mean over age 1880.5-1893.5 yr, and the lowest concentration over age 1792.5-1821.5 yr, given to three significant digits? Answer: 4.30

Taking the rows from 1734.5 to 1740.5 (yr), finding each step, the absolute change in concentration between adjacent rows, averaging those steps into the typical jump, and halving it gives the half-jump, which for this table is 0.26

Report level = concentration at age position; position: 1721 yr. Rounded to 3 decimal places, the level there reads 7.455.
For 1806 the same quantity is 8.967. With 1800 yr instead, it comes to 9.093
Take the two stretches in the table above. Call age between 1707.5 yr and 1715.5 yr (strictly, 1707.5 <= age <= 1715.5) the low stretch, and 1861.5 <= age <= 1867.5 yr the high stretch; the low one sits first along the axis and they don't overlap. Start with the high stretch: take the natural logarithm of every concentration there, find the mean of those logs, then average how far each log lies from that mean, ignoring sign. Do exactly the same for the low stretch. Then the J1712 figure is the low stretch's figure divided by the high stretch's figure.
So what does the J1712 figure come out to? 0.72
